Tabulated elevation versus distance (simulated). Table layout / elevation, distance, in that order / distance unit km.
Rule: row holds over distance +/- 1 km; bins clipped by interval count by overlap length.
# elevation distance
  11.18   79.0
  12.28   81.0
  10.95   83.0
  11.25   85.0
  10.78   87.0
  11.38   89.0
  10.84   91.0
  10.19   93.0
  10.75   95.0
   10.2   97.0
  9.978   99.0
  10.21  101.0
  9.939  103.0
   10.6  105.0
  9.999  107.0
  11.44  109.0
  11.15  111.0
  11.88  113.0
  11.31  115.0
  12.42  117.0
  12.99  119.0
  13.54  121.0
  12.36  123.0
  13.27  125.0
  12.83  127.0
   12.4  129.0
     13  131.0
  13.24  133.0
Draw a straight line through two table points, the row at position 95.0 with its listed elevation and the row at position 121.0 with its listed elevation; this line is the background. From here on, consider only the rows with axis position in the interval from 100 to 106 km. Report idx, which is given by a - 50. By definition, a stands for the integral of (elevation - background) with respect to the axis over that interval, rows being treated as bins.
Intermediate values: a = -8.2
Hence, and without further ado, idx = -58.2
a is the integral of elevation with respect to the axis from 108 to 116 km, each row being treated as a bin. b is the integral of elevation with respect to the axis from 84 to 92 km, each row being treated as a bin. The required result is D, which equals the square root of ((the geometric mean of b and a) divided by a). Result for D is 0.99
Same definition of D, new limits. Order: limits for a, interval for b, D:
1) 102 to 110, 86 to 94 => 1.01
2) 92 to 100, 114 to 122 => 1.05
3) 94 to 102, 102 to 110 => 1.01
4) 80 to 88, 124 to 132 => 1.03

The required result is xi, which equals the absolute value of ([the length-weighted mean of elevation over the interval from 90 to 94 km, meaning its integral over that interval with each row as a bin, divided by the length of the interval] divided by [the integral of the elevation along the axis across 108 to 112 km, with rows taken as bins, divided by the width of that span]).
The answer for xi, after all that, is 0.93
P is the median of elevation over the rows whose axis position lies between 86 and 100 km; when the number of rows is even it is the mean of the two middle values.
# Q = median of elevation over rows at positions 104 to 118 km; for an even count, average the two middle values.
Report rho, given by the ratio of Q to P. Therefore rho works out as 1.1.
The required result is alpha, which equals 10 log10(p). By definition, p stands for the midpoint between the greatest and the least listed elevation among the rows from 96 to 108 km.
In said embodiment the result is 10.1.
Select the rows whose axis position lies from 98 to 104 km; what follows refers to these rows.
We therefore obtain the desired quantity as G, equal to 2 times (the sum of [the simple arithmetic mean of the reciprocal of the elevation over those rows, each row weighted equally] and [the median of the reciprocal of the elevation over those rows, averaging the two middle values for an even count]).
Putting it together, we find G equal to 0.40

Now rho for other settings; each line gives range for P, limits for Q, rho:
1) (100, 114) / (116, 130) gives 1.2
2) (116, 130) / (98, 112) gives 0.8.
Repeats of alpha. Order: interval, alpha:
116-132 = 11.1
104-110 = 10.3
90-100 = 10.2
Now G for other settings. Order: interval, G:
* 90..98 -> 0.38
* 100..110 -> 0.39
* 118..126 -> 0.31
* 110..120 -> 0.34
